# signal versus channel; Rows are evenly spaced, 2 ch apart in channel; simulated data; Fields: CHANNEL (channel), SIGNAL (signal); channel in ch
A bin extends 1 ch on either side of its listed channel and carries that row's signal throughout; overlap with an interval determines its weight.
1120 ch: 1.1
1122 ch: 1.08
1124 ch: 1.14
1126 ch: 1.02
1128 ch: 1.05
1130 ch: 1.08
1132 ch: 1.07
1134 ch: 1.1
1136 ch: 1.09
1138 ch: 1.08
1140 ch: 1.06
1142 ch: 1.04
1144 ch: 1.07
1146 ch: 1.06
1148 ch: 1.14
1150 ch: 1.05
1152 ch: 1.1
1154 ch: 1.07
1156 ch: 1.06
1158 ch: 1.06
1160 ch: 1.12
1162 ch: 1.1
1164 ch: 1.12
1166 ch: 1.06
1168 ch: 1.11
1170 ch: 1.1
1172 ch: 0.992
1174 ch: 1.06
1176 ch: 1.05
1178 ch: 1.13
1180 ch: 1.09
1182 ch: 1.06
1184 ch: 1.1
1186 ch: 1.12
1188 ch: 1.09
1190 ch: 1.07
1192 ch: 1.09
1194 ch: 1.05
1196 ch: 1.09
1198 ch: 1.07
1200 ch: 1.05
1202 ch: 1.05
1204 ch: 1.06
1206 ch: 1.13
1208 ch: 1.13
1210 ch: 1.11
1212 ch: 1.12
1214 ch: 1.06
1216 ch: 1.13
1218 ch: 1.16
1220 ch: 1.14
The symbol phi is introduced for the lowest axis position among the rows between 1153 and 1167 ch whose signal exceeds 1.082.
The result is 1160 ch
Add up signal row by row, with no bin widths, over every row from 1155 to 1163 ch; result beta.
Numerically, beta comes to 4.3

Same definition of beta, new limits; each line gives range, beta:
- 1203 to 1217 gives 7.7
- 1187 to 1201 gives 7.5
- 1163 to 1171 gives 4.4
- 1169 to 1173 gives 2.1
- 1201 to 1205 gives 2.1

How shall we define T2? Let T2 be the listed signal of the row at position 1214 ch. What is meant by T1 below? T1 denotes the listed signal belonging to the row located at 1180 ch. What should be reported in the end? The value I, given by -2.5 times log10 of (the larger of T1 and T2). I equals -0.094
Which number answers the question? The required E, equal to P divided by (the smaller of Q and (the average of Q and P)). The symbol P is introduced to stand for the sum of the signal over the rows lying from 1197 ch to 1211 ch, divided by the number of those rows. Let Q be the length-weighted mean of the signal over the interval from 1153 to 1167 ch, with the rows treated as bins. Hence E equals 1.00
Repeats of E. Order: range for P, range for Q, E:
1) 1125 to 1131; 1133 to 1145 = 0.99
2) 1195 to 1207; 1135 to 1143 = 1.01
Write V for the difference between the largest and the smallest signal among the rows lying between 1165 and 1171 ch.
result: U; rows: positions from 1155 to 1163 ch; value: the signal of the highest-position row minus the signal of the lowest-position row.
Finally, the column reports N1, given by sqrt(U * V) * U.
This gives 0.0018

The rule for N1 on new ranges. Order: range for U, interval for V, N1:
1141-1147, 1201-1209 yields 0.0008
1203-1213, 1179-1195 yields 0.0039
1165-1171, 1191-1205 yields 0.0016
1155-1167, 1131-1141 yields 0.0000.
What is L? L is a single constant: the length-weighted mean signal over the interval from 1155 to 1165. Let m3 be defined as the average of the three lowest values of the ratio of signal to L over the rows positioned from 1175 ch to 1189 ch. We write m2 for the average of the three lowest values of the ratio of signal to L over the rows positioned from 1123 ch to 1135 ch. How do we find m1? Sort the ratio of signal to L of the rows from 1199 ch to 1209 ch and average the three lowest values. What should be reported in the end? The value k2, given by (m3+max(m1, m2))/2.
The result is 0.971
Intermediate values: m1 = 0.965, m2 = 0.96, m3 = 0.977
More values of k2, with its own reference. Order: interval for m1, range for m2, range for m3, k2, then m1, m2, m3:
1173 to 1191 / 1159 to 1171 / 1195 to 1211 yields 0.980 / 0.968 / 1.00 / 0.965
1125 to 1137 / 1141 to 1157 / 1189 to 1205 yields 0.962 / 0.958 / 0.96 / 0.962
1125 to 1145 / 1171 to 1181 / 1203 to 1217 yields 0.968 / 0.949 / 0.95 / 0.986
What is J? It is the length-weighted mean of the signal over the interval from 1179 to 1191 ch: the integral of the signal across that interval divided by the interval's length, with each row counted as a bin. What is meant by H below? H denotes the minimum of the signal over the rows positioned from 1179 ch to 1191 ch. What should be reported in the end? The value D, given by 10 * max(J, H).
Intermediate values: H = 1.06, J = 1.088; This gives 10.88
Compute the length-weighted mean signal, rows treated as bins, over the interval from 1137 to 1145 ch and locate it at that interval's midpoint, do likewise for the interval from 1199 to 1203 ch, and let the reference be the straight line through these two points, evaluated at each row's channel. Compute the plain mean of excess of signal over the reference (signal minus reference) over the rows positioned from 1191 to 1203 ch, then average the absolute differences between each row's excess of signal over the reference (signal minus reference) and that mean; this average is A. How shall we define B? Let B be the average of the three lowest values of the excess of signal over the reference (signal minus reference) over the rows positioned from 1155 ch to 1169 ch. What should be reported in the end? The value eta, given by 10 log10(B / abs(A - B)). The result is -10.1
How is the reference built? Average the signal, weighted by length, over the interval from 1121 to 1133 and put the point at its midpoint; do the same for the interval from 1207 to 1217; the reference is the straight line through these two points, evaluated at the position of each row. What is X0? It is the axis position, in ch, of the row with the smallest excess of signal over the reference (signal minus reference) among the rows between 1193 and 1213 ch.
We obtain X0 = 1202 ch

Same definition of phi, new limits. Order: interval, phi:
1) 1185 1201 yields 1186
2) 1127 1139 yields 1134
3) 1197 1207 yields 1206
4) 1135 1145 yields 1136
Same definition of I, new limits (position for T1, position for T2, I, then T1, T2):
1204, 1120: -0.103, 1.06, 1.1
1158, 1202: -0.063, 1.06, 1.05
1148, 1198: -0.142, 1.14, 1.07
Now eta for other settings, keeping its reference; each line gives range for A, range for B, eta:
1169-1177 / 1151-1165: -8.1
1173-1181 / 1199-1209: -8.4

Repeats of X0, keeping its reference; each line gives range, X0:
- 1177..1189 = 1182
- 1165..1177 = 1172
